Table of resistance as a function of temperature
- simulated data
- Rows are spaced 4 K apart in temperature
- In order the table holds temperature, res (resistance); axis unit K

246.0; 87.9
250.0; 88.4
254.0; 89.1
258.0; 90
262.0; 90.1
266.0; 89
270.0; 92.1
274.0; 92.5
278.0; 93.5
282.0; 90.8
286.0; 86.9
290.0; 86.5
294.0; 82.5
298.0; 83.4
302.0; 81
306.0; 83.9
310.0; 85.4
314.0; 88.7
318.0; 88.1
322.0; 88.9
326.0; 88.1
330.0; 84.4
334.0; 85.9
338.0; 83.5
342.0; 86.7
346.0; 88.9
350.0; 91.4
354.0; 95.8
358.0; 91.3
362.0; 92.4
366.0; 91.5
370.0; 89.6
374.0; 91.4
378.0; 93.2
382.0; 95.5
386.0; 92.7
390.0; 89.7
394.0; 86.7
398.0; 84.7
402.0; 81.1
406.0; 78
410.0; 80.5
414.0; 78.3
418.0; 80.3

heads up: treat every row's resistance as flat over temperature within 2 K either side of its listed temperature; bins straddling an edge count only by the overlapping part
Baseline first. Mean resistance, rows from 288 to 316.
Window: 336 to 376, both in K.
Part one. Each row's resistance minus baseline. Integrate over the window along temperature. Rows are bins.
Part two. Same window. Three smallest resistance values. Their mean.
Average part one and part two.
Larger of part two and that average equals 158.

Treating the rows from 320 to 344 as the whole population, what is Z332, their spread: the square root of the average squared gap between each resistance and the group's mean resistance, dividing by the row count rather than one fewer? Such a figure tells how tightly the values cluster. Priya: 1.9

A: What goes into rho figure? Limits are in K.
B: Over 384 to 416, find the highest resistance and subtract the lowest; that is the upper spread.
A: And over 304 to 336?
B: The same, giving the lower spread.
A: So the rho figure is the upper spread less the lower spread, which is 10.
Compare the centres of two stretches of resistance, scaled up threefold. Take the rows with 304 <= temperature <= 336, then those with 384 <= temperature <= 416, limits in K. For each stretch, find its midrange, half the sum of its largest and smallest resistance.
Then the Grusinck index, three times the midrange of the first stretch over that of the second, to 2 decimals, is 3.04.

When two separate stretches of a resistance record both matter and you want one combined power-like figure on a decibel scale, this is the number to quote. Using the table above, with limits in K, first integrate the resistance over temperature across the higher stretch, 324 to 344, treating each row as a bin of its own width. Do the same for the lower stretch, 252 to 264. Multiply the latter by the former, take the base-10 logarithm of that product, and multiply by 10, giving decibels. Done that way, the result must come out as 62.7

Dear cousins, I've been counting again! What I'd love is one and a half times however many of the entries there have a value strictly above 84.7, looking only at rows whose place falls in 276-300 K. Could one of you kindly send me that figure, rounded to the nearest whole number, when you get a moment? 6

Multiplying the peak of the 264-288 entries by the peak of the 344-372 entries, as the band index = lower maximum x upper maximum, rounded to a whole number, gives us 8957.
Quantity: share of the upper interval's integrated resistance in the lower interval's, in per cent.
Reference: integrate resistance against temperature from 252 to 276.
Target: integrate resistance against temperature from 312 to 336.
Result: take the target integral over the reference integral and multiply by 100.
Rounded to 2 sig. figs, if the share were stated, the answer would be 97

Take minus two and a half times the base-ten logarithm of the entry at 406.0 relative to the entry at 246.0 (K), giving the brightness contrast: 0.13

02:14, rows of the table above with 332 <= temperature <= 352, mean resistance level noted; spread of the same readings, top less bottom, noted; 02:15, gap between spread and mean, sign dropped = 79.4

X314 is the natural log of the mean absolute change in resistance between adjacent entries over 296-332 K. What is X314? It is 0.69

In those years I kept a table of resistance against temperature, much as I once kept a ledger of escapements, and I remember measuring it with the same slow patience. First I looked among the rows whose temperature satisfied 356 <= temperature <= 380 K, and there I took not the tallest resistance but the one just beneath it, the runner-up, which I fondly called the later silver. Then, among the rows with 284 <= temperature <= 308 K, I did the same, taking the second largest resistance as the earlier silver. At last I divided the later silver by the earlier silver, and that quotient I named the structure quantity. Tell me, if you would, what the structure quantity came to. 1.07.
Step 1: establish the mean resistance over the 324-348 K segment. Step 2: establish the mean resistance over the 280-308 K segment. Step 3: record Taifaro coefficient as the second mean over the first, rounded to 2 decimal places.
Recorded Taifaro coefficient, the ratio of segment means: 0.99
